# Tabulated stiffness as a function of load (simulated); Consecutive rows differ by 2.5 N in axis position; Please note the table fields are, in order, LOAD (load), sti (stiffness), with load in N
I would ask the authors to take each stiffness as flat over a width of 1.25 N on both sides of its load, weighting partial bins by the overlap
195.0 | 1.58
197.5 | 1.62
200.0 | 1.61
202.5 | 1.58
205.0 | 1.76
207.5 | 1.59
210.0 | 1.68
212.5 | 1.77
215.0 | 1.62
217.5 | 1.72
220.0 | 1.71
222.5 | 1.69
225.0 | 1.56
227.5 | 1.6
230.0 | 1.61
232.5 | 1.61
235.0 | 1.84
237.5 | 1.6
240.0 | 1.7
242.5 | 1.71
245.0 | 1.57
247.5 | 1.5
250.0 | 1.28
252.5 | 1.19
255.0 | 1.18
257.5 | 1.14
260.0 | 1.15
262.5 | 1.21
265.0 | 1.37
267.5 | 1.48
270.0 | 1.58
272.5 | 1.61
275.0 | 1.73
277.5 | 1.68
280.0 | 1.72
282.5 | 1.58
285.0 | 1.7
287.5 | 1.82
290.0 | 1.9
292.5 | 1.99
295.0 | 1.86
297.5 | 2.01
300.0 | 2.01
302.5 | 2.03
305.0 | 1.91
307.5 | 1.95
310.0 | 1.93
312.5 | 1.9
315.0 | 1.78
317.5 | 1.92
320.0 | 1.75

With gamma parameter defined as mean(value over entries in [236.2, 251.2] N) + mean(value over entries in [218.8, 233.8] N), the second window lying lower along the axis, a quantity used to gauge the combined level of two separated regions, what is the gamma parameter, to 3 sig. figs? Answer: 3.19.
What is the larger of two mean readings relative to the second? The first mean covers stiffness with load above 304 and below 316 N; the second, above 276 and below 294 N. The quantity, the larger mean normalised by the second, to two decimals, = 1.07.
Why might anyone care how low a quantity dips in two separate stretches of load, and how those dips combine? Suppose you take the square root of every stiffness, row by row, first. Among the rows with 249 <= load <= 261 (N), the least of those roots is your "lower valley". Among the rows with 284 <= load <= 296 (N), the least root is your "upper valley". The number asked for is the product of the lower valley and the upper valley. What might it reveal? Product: 1.39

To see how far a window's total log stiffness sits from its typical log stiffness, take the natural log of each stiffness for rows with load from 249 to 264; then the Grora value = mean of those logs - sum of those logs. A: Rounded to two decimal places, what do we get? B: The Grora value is -0.87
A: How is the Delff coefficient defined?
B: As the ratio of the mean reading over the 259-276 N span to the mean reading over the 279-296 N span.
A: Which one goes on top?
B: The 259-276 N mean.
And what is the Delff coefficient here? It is 0.81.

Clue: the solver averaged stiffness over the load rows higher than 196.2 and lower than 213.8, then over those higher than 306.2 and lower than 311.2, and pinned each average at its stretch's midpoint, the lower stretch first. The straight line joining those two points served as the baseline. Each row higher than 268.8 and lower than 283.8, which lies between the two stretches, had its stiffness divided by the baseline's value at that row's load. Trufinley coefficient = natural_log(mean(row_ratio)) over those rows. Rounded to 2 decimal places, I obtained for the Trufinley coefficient -0.12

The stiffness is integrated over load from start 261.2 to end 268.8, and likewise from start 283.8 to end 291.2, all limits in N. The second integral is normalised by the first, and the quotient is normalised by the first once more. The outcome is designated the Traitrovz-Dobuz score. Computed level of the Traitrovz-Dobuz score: 0.13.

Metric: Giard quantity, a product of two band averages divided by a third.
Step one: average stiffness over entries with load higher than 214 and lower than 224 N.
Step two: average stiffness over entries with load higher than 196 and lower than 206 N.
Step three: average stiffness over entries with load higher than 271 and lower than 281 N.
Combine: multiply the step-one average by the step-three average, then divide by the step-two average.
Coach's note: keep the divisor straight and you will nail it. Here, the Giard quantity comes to 1.73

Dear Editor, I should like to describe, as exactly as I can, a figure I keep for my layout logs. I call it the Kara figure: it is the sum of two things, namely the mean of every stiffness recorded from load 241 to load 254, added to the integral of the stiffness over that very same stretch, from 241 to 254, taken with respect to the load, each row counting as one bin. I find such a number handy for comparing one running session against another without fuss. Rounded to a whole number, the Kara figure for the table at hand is 20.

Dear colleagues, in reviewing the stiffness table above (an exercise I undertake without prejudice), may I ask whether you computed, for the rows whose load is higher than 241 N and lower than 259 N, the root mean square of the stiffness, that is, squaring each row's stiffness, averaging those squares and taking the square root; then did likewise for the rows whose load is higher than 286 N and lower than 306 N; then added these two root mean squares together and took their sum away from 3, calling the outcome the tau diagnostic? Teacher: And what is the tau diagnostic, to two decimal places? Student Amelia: -0.33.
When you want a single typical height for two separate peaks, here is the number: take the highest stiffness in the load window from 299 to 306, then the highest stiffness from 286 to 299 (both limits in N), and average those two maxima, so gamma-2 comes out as 2.02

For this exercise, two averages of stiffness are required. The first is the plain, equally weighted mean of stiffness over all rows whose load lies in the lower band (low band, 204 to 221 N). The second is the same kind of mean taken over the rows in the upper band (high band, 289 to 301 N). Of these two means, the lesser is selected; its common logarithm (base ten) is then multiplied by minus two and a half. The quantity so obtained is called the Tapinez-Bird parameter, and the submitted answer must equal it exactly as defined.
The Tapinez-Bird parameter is -0.57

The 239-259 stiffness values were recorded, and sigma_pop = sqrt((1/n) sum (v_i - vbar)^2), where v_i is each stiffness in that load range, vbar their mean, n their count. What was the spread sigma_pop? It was 0.22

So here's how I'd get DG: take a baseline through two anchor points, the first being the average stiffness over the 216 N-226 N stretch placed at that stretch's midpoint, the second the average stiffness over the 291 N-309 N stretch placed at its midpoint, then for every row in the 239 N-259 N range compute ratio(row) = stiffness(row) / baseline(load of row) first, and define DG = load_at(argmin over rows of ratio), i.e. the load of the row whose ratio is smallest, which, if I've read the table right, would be 257.5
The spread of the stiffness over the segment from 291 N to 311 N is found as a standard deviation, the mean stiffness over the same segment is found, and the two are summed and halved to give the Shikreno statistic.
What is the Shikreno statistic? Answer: 1.01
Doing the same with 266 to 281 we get 0.86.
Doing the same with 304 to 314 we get 0.97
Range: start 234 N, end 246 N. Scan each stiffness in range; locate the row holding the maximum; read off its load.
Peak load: 235.0 N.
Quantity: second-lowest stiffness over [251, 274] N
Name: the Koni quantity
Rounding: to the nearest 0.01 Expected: 1.15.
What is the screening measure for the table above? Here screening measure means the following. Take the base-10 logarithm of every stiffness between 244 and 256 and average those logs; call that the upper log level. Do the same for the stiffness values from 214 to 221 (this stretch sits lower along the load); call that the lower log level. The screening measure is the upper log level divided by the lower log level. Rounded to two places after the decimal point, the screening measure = 0.55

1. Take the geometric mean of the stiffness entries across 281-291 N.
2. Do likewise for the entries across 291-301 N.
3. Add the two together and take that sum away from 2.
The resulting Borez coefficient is -1.71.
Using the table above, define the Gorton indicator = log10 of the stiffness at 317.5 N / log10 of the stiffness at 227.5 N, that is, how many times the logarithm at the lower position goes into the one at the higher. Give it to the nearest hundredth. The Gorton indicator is 1.39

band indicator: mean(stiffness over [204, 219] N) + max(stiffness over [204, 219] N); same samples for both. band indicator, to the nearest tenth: 3.5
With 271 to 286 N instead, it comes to 3.4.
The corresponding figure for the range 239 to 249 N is 3.3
